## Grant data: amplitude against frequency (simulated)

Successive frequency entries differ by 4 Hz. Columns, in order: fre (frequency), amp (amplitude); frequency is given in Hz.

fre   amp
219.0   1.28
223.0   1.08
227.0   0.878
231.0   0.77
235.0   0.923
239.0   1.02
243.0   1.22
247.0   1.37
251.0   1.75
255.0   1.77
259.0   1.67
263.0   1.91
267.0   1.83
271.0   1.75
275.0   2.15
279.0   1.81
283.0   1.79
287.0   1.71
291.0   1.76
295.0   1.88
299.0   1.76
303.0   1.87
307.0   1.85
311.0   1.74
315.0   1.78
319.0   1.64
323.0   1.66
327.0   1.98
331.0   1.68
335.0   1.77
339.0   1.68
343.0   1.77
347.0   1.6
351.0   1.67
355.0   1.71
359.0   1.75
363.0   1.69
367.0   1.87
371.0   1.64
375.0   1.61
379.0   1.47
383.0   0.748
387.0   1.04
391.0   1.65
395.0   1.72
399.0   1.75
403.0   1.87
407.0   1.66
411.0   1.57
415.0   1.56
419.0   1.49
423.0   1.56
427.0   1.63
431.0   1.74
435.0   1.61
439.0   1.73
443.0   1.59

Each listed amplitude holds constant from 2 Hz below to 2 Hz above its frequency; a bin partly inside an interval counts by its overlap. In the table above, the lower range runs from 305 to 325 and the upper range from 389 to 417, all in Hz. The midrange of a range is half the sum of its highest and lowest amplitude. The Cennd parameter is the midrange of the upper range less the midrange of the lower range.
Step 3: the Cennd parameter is 0.0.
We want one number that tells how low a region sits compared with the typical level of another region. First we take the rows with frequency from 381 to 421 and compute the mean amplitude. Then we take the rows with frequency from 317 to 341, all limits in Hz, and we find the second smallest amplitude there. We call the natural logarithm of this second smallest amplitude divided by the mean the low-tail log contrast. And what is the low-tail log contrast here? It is 0.10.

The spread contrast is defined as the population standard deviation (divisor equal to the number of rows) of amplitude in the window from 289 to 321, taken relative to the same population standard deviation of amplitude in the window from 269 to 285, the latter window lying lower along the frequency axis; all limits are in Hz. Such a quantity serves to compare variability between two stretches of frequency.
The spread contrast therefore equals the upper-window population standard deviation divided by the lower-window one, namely 0.5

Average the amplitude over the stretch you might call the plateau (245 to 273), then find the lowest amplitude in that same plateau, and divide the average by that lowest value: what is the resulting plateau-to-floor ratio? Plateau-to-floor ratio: 1.26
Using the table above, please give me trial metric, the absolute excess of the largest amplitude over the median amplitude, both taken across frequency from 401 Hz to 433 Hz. 0.270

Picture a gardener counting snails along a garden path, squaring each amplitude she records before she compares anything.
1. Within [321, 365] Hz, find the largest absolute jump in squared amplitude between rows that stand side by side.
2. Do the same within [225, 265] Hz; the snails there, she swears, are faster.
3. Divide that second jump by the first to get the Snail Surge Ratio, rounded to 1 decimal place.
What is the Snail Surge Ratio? 1.0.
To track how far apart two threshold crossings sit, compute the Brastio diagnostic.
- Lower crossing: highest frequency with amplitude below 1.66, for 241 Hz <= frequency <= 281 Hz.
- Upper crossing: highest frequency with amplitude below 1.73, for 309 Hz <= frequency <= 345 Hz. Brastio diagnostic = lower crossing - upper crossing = -92 Hz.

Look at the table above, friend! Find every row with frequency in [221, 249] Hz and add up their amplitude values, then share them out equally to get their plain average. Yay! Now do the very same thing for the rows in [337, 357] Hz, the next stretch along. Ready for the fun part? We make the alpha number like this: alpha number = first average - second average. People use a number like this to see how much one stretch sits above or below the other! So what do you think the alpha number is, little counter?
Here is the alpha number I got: -0.65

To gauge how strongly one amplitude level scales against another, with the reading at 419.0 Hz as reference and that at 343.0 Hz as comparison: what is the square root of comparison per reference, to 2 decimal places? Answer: 1.09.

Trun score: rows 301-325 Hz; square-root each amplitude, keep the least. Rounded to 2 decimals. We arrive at 1.28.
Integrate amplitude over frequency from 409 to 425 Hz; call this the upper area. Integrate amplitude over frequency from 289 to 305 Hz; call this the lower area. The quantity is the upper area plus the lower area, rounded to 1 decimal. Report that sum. 53.8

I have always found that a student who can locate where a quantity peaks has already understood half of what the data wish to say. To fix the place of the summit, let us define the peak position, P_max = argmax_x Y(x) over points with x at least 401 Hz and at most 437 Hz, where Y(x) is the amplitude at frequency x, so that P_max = 403.0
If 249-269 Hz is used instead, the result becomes 263.0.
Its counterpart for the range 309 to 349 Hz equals 327.0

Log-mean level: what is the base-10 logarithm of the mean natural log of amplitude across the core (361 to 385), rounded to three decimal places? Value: -0.432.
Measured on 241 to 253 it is -0.446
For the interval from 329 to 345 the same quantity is -0.264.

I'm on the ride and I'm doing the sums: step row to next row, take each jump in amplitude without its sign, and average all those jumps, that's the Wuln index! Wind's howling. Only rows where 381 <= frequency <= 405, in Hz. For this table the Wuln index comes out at 0.22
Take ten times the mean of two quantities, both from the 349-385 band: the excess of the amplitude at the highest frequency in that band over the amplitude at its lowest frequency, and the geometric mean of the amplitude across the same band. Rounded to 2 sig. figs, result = 3.0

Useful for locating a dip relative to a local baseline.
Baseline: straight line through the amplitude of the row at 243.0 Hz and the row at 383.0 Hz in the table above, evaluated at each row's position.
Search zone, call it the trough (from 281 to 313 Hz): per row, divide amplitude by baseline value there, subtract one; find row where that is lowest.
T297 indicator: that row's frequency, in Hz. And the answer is 287.0 Hz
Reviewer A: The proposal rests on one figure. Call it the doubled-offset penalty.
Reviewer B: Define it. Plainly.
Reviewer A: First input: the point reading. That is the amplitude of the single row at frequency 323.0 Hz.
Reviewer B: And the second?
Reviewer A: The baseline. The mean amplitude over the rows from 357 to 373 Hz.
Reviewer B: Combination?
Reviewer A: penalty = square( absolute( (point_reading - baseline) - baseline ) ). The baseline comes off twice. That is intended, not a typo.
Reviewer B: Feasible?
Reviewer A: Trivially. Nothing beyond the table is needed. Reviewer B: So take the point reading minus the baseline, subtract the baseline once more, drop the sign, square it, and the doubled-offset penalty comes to 3.3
